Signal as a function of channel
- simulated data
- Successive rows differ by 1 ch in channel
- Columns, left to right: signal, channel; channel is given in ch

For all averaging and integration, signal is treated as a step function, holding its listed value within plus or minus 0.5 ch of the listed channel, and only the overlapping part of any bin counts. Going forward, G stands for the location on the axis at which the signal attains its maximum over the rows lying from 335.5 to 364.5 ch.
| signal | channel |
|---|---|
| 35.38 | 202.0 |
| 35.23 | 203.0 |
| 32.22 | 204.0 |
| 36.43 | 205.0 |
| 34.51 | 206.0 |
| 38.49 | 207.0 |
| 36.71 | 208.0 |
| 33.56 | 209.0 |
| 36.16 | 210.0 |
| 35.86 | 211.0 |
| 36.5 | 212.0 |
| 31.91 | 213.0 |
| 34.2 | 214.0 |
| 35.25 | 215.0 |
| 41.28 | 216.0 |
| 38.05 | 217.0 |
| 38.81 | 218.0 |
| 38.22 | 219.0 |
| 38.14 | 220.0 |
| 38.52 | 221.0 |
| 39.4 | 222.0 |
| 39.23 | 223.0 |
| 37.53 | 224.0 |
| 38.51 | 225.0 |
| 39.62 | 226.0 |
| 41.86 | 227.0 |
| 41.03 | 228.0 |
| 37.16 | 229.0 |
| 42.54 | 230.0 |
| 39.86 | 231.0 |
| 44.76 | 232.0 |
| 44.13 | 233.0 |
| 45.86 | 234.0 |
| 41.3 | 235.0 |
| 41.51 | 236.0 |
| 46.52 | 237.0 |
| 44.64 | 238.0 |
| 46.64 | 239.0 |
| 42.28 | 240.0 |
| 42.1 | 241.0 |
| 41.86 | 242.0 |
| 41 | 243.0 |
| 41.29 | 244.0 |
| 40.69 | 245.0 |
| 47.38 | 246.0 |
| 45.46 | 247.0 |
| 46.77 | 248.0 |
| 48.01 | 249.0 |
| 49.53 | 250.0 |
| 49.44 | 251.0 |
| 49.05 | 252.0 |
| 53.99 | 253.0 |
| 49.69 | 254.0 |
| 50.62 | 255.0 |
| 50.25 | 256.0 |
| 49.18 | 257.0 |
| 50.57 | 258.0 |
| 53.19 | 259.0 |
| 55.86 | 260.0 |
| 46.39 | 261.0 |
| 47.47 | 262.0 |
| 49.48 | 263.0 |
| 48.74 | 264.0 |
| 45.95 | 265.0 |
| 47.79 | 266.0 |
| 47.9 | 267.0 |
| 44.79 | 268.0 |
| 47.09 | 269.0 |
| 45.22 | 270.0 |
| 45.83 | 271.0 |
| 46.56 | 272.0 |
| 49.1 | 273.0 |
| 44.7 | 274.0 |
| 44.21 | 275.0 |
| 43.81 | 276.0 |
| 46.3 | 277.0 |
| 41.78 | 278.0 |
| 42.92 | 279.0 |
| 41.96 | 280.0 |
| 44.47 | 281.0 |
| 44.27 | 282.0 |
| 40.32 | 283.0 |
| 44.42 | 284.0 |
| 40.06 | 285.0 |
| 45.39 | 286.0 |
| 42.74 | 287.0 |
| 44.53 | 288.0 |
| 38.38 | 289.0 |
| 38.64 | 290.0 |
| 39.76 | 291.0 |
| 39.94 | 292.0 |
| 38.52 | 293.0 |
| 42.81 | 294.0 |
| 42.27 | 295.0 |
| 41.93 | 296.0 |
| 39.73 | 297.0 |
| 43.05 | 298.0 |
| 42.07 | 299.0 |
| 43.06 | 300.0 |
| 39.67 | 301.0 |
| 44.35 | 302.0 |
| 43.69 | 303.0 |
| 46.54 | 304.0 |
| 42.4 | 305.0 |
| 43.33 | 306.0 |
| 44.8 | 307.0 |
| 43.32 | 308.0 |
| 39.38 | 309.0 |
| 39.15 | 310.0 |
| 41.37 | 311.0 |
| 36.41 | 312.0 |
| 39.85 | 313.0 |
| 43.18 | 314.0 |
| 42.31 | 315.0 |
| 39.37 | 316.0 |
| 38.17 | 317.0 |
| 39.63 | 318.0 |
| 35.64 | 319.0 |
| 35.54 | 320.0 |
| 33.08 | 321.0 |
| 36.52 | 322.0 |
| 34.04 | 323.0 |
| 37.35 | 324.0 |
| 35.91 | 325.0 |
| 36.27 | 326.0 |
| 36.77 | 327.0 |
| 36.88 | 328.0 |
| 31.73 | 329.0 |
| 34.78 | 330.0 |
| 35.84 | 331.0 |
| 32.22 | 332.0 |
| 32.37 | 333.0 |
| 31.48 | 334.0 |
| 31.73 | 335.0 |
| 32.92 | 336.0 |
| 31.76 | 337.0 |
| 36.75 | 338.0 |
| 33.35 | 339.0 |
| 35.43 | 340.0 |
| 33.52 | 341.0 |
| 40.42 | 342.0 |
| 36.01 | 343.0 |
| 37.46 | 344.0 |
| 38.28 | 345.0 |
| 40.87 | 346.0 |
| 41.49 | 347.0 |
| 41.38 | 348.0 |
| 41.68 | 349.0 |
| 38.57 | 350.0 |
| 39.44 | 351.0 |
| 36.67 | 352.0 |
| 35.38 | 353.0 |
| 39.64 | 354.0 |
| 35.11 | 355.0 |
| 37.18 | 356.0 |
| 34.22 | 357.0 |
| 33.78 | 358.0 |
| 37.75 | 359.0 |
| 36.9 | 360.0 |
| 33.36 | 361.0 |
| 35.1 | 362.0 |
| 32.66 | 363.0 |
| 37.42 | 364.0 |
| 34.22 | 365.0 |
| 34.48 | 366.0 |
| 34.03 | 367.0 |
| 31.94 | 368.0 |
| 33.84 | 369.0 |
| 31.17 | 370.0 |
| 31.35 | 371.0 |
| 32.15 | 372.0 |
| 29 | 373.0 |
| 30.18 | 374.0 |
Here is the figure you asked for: 349.0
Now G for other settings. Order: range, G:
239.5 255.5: 253.0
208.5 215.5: 212.0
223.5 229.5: 227.0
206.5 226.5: 216.0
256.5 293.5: 260.0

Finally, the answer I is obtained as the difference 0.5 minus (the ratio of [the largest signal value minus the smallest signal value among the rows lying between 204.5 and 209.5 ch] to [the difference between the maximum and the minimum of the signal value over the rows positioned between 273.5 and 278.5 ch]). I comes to -0.6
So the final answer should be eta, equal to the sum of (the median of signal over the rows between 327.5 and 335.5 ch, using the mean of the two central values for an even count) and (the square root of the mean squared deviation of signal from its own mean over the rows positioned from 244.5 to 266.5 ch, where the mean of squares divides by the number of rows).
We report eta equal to 35.4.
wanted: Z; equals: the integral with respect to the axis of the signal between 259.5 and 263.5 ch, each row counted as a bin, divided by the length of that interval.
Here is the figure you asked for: 50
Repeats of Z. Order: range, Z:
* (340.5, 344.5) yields 37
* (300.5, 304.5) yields 44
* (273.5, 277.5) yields 45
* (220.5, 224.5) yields 39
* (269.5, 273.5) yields 47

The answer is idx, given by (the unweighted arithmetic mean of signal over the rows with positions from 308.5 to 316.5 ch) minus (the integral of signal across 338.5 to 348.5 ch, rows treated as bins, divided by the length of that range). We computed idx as 2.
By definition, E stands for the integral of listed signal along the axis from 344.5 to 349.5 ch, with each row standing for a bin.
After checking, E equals 204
